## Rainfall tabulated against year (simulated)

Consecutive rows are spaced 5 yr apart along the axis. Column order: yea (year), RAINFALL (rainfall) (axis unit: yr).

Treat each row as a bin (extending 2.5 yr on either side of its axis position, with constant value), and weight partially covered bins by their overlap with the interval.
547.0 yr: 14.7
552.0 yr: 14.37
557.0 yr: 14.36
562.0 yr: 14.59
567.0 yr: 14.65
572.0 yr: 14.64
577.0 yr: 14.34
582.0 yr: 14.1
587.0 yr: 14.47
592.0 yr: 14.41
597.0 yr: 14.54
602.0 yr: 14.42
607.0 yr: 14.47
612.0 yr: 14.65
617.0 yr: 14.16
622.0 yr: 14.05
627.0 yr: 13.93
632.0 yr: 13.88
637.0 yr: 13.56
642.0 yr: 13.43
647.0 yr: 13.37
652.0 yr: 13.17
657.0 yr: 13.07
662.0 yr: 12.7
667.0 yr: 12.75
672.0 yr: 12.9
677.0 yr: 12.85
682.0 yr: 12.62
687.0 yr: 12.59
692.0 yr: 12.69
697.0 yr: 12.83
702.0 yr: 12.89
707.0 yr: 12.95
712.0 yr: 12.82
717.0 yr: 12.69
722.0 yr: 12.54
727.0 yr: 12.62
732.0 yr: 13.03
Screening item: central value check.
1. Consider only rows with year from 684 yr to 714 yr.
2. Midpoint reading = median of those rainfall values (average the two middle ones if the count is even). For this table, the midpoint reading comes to 12.8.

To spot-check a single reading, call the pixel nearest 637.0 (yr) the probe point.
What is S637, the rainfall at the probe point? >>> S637 13.56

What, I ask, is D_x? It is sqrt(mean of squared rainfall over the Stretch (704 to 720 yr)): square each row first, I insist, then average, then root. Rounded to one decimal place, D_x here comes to 12.8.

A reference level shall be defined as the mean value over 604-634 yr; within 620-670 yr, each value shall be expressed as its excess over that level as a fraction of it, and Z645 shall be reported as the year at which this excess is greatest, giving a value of 622.0 yr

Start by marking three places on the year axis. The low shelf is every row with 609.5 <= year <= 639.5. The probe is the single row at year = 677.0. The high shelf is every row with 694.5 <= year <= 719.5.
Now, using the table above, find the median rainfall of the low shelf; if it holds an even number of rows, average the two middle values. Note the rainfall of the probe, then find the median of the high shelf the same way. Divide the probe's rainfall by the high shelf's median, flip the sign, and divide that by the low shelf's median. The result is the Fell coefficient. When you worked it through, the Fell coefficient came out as -0.0716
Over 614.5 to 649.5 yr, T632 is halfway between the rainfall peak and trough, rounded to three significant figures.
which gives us 13.8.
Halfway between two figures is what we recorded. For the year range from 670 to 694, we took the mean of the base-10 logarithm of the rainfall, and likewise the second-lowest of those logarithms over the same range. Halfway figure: 1.10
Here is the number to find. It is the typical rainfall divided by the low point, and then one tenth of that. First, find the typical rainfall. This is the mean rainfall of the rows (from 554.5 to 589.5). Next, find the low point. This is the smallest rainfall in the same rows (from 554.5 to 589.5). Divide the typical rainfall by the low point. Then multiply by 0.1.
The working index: 0.102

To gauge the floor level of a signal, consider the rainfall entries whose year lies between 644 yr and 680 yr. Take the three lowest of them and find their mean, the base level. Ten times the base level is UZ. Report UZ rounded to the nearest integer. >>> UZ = 128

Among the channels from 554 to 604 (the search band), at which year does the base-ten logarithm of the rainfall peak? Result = 567.0 yr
